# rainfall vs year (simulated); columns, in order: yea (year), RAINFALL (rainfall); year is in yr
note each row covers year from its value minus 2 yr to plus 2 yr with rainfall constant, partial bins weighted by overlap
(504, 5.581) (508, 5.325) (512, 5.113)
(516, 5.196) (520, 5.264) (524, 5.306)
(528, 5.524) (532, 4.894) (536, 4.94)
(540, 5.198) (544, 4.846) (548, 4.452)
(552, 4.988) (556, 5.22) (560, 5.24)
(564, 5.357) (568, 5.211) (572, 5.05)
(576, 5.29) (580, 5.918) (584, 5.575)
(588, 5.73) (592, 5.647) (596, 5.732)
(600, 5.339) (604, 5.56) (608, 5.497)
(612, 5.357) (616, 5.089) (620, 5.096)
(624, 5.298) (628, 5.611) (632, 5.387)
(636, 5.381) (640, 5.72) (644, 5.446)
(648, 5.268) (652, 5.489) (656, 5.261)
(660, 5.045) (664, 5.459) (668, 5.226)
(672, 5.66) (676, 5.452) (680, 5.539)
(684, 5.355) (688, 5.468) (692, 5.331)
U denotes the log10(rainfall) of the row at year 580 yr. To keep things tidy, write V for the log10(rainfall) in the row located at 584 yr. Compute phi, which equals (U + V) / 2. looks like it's 0.759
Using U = 0.772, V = 0.75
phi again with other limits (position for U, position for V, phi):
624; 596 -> 0.741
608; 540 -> 0.728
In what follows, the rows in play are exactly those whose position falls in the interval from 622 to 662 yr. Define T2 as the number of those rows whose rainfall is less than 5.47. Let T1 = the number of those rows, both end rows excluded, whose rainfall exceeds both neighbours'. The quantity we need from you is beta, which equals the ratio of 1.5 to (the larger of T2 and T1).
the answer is 0.21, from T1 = 3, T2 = 7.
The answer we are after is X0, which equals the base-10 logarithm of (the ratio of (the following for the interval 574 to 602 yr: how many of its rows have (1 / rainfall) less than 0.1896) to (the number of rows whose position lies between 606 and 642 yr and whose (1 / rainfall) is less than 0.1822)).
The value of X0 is 0.37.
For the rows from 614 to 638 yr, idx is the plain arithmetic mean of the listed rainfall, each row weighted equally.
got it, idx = 5.31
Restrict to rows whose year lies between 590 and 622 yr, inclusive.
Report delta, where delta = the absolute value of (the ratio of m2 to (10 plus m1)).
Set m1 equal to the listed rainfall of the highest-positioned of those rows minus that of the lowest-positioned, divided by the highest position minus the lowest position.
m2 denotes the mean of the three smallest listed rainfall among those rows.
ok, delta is 0.518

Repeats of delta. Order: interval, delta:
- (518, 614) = 0.473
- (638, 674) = 0.518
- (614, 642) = 0.515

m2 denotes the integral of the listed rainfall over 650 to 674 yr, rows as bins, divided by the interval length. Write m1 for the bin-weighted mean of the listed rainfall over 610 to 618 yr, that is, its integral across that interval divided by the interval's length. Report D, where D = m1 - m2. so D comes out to -0.13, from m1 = 5.22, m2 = 5.36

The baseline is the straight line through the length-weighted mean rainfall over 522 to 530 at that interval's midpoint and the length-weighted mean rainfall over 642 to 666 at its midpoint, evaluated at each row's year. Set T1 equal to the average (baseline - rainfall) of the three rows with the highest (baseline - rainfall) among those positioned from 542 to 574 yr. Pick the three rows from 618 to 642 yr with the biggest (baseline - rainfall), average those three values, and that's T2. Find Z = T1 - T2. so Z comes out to 0.55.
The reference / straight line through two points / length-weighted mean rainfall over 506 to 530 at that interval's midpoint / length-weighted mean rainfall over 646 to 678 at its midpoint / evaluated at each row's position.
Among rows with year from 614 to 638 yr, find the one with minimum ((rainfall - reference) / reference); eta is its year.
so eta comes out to 616 yr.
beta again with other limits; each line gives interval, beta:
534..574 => 0.15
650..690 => 0.21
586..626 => 0.30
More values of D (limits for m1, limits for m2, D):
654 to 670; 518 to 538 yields 0.06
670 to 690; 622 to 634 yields 0.06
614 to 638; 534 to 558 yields 0.37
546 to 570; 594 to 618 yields -0.35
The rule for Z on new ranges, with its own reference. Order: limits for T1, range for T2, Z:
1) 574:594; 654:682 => -0.27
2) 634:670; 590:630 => -0.04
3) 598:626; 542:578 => -0.45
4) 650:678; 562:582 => -0.05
